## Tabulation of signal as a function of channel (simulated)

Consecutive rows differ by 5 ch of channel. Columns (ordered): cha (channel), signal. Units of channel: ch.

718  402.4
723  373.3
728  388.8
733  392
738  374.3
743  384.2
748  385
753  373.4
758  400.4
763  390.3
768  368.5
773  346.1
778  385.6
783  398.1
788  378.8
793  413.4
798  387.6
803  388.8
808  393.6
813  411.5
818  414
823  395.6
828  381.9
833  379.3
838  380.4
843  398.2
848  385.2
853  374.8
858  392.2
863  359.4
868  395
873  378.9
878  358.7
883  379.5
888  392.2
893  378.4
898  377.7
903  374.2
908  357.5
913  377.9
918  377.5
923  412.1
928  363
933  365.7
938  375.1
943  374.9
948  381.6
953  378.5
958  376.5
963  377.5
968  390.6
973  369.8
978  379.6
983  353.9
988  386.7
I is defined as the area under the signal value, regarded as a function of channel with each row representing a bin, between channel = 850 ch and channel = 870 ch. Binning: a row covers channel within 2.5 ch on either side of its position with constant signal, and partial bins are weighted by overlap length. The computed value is 7602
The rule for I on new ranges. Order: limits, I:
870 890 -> 7548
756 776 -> 7519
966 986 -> 7468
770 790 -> 7538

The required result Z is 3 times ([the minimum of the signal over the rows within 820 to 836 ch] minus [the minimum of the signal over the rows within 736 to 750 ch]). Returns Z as 15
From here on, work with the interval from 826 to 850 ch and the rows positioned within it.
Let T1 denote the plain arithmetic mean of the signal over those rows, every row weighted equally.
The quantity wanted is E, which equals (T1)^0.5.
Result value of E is 19.6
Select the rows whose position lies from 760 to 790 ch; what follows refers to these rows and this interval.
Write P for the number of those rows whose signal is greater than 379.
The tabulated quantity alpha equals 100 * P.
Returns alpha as 300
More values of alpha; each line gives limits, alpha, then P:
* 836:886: 600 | 6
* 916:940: 100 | 1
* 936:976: 200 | 2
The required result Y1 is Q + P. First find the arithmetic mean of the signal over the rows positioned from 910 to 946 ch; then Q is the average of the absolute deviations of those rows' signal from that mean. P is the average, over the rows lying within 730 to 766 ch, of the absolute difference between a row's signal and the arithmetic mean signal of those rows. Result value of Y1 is 17.1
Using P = 7.4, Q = 9.7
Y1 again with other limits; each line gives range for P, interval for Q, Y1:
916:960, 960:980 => 14.0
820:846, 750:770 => 20.1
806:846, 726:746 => 16.1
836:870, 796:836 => 20.1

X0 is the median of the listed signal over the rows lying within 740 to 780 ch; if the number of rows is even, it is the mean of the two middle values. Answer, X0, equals 384.6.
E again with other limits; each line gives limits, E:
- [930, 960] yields 19.4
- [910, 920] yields 19.4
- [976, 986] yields 19.2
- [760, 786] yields 19.4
